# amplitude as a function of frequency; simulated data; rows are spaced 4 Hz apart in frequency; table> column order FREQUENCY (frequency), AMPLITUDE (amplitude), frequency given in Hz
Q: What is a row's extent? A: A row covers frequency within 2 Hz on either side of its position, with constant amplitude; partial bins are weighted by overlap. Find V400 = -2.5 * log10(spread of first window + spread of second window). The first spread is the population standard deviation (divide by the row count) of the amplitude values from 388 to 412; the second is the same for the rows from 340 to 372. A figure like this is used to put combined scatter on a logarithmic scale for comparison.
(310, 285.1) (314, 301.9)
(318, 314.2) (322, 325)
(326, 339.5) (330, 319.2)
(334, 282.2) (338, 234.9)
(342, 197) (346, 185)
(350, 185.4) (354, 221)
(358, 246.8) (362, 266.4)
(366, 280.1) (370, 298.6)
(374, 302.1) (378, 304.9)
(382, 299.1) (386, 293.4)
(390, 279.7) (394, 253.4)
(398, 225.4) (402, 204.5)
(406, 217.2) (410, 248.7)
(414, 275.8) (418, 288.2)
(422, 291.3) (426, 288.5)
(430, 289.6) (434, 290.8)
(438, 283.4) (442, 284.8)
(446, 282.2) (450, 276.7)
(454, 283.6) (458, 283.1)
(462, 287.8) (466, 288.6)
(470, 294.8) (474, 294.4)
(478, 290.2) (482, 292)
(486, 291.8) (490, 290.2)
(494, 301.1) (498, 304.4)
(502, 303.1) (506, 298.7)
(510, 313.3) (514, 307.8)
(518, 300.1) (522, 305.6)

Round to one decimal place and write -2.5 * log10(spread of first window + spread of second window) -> -4.6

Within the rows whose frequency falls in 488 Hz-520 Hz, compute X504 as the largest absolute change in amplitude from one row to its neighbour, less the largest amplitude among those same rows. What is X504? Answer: -299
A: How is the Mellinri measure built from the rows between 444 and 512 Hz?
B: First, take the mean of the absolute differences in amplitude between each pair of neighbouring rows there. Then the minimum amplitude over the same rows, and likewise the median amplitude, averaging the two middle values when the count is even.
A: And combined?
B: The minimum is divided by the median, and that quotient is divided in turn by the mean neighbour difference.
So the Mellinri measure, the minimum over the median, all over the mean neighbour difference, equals 0.23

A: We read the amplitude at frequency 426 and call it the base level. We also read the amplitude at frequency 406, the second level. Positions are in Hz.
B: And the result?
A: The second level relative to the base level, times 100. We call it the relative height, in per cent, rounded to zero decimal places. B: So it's 75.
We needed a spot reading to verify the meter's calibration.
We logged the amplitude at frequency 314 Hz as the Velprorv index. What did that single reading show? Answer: 301.9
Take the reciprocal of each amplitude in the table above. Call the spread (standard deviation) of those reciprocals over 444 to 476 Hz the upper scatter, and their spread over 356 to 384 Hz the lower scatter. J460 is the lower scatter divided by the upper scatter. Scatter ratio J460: 3.8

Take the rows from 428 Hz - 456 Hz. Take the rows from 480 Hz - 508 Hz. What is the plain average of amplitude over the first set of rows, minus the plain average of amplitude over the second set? -13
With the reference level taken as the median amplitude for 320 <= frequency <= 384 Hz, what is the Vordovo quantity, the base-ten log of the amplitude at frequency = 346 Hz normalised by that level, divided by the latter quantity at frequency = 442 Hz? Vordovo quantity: -32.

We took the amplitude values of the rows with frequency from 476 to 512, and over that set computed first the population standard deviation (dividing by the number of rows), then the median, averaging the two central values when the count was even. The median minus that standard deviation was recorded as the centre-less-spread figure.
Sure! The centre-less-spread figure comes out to 291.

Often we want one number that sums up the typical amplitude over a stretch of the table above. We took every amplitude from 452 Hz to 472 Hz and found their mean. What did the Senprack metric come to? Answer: 288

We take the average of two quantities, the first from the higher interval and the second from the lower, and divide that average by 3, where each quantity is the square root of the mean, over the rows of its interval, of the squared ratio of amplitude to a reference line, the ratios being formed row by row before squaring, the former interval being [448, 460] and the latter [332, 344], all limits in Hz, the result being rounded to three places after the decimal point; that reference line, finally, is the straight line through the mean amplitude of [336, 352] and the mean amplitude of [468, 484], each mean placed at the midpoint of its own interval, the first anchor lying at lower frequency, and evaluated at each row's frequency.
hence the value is 0.374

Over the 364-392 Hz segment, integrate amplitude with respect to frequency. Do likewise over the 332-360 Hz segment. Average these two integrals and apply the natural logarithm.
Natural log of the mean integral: 8.88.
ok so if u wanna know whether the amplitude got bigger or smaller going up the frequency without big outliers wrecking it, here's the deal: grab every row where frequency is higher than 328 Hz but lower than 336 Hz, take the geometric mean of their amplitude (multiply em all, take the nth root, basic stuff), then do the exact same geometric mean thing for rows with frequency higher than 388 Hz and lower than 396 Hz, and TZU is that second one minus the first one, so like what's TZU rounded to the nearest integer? -34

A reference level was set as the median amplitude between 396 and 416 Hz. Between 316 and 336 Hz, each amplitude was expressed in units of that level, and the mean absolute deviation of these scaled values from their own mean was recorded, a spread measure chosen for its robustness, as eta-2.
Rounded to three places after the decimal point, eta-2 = 0.063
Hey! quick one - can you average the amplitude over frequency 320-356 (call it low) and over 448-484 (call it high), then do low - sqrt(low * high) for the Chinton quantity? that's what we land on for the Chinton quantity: -16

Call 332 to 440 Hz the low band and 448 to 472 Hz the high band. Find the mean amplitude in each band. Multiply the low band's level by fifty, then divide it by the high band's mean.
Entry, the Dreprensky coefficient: 45.6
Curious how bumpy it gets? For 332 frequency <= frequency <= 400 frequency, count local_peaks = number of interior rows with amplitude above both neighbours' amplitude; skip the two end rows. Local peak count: 1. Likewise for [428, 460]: 3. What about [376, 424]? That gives 0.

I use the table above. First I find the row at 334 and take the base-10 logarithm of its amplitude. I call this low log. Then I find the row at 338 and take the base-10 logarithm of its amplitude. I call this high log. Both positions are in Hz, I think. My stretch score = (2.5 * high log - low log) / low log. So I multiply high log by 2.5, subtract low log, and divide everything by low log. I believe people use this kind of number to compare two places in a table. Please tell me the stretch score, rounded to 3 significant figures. 1.42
